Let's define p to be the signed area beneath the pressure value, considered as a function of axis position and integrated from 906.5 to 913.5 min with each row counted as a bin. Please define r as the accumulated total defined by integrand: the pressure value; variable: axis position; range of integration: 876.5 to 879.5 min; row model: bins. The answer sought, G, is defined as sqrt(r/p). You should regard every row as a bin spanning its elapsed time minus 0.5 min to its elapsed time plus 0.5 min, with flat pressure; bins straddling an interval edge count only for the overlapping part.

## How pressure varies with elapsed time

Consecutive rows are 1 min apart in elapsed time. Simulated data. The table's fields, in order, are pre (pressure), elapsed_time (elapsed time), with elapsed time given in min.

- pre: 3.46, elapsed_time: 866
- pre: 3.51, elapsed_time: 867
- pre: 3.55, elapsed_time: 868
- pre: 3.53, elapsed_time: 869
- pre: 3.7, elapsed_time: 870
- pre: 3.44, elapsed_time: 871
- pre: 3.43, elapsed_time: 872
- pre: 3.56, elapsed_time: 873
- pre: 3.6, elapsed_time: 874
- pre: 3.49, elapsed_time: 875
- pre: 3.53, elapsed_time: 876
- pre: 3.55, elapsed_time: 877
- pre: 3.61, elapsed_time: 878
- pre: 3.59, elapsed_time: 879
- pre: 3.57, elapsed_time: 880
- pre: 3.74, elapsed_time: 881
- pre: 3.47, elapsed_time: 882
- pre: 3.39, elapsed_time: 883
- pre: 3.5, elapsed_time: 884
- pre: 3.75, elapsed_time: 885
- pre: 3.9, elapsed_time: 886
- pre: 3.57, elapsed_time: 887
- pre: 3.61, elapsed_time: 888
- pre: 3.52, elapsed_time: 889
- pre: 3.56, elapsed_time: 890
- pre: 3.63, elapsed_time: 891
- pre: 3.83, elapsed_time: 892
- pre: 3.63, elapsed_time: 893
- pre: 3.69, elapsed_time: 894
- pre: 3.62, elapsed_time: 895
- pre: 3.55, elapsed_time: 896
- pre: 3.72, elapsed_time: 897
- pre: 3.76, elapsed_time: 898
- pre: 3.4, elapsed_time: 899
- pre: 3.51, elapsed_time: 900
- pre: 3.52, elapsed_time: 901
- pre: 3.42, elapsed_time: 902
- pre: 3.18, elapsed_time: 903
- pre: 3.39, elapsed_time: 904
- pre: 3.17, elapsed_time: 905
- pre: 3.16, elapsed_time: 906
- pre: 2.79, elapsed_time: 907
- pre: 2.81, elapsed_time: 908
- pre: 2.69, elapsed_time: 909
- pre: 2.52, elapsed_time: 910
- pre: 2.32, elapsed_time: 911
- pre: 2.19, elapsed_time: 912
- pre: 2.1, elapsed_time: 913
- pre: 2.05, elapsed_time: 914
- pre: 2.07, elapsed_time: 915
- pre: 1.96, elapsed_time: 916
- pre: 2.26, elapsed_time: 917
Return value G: 0.8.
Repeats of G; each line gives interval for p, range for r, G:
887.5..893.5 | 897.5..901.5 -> 0.8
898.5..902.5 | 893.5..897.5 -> 1.0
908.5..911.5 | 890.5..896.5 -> 1.7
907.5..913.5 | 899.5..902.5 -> 0.8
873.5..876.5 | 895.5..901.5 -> 1.4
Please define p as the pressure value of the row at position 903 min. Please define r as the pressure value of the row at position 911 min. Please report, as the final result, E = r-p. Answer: -0.9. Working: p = 3.18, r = 2.32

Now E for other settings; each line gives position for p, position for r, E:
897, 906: -0.6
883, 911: -1.1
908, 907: 0.0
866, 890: 0.1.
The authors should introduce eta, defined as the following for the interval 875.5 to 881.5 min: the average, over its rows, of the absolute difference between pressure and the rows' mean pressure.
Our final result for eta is 0.05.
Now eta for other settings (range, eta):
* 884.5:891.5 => 0.10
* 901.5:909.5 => 0.23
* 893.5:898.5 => 0.07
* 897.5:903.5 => 0.13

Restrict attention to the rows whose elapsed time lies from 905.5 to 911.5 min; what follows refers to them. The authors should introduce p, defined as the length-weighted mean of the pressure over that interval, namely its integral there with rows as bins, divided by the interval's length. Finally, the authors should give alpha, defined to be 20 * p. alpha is 54.3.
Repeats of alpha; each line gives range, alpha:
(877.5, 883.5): 71.2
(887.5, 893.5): 72.6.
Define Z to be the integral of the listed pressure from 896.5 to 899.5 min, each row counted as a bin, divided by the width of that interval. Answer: 3.63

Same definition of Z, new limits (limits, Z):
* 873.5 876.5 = 3.54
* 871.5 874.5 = 3.53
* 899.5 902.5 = 3.48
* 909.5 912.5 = 2.34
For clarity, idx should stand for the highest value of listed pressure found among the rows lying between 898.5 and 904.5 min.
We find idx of 3.52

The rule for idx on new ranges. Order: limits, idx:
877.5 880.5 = 3.61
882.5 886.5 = 3.9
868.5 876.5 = 3.7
